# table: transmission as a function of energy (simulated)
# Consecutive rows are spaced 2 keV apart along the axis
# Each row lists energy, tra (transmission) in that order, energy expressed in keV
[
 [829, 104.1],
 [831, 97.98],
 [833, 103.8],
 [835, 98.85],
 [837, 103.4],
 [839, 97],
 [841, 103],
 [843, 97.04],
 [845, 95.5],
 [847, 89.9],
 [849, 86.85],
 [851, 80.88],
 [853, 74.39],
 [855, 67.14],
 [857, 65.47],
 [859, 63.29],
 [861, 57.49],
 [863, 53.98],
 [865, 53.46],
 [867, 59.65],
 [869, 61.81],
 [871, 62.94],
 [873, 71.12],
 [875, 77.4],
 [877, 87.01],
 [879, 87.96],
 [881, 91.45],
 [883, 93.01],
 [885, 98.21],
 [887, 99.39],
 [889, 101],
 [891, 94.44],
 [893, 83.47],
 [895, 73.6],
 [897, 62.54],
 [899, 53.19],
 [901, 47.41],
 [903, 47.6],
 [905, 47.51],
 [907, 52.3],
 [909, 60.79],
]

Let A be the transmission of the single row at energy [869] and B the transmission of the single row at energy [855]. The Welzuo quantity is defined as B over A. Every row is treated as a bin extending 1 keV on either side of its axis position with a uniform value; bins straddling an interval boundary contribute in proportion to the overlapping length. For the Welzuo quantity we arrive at 1.09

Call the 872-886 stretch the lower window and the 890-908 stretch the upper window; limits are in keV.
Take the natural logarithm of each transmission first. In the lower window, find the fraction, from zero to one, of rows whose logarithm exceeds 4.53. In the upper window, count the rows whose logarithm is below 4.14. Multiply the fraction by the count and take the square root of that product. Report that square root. 1.3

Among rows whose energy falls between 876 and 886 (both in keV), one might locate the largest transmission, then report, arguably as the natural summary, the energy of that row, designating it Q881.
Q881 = 885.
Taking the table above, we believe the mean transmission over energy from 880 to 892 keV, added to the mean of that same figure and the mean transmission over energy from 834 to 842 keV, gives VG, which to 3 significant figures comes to 195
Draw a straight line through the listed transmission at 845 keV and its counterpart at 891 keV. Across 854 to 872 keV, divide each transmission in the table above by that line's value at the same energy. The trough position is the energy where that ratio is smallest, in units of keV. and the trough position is 865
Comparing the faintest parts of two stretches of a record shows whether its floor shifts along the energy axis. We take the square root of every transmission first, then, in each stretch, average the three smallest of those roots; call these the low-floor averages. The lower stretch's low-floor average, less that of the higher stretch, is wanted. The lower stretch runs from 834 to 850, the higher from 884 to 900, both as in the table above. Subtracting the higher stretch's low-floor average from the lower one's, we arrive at 1.6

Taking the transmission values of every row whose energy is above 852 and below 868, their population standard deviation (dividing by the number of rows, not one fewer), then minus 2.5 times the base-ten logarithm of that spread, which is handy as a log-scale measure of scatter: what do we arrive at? -2.1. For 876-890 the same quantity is -1.8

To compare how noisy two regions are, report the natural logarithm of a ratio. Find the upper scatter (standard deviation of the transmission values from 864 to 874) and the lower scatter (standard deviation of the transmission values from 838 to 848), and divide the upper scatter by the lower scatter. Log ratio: 0.31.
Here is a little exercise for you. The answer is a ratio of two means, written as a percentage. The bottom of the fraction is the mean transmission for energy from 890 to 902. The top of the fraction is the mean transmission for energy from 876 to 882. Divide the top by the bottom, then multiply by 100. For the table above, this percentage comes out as 129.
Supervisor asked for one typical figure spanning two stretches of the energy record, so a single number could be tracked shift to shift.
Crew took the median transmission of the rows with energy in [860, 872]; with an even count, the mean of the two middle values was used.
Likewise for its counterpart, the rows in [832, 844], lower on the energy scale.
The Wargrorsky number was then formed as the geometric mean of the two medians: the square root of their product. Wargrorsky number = 77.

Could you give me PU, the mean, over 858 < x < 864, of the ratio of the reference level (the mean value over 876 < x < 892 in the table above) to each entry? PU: 1.62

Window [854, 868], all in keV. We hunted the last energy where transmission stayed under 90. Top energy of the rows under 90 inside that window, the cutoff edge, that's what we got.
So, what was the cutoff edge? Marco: 867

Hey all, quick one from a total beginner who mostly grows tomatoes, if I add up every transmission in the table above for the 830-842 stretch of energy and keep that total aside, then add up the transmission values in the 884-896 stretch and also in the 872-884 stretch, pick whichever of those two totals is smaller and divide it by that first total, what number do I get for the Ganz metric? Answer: 0.84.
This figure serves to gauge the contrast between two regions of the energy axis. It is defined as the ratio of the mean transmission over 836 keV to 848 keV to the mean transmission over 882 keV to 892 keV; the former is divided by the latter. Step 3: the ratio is 1.0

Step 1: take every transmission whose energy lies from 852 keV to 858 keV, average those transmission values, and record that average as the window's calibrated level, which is 69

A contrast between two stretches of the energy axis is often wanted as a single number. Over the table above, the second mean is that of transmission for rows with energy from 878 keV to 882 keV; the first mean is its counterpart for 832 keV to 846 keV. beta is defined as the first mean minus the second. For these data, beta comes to 10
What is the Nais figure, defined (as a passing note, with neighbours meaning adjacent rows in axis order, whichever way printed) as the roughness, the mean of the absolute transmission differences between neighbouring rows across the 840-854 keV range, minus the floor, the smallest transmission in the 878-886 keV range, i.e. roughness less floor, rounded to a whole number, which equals -83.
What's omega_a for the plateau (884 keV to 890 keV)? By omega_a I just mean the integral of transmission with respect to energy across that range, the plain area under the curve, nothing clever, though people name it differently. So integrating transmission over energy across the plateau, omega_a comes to 597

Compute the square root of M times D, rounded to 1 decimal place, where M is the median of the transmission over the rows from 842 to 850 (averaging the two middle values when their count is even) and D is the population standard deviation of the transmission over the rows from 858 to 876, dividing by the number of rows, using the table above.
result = 26.1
